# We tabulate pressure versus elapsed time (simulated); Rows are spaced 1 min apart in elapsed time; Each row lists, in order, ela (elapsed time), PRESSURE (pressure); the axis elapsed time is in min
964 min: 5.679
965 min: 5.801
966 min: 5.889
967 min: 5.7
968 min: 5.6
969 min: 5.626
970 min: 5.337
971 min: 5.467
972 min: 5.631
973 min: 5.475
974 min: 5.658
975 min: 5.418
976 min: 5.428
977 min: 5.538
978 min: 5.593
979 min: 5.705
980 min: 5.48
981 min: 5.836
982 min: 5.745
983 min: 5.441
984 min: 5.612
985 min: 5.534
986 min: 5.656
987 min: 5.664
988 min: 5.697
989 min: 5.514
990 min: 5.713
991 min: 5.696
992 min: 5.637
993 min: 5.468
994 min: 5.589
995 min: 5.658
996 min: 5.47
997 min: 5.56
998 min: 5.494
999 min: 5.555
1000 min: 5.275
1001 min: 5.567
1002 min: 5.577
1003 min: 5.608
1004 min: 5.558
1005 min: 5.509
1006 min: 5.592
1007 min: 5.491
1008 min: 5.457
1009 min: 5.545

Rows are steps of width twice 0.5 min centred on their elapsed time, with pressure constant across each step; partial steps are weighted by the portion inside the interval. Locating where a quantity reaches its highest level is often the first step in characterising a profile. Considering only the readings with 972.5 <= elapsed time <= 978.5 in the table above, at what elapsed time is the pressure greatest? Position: 974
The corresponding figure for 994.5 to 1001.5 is 995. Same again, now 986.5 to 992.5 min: 990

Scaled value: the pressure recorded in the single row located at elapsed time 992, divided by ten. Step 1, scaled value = 0.564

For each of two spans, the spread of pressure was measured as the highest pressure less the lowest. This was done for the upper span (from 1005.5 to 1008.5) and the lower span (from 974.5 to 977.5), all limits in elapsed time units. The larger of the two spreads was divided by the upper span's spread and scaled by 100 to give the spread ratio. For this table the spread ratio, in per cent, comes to 100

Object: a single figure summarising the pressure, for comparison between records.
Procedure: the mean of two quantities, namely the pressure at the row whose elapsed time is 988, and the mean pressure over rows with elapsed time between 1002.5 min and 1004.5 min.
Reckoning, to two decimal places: 5.64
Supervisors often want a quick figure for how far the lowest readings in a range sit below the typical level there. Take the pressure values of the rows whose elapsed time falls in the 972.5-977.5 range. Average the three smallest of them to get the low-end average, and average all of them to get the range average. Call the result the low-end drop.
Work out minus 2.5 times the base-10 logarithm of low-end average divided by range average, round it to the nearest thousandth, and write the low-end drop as 0.013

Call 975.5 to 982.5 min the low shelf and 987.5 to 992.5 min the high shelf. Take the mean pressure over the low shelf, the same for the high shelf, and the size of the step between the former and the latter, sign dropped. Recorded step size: 0.034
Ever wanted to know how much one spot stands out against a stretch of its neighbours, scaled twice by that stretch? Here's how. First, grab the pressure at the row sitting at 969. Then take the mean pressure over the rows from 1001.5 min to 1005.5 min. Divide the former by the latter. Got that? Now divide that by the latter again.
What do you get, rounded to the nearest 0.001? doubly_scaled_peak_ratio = 0.182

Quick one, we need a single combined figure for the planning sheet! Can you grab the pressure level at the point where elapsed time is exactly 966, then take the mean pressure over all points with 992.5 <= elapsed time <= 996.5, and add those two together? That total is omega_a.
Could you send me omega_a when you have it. 11.4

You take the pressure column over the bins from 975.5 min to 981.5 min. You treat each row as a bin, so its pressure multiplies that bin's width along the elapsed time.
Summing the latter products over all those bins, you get 33.6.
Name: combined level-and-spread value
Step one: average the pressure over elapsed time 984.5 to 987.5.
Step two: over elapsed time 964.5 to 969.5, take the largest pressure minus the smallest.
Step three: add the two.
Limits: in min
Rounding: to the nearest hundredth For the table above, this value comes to 5.91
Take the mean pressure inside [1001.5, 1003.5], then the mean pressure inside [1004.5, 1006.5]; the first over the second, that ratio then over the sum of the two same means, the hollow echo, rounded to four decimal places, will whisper 0.0904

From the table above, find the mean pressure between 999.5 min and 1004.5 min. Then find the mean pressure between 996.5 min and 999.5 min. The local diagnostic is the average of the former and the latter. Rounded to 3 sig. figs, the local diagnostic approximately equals 5.53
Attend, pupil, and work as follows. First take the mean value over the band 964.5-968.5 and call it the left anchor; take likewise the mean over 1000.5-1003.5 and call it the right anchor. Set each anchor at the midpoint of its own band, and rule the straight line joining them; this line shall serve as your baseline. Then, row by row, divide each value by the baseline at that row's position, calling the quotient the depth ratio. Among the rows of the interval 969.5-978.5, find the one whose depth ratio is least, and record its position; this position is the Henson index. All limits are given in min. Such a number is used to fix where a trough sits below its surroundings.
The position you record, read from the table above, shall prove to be 970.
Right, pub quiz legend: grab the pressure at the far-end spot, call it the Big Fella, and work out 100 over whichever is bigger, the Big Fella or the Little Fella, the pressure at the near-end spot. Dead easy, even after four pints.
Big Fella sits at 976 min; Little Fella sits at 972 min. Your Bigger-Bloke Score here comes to 17.8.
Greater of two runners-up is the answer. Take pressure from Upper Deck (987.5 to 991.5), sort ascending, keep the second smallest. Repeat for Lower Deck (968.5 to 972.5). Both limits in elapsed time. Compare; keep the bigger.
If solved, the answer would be 5.696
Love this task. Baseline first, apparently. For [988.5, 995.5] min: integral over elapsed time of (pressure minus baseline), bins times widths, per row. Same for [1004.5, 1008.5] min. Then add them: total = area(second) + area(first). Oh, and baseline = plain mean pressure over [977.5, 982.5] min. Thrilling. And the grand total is -1.07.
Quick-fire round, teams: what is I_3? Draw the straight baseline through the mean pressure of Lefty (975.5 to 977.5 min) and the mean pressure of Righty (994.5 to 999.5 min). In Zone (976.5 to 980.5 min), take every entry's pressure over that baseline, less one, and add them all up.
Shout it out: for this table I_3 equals 0.065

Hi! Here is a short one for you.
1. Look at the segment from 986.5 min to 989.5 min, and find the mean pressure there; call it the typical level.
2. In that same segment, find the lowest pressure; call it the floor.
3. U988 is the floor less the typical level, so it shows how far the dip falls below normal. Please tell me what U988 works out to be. -0.11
